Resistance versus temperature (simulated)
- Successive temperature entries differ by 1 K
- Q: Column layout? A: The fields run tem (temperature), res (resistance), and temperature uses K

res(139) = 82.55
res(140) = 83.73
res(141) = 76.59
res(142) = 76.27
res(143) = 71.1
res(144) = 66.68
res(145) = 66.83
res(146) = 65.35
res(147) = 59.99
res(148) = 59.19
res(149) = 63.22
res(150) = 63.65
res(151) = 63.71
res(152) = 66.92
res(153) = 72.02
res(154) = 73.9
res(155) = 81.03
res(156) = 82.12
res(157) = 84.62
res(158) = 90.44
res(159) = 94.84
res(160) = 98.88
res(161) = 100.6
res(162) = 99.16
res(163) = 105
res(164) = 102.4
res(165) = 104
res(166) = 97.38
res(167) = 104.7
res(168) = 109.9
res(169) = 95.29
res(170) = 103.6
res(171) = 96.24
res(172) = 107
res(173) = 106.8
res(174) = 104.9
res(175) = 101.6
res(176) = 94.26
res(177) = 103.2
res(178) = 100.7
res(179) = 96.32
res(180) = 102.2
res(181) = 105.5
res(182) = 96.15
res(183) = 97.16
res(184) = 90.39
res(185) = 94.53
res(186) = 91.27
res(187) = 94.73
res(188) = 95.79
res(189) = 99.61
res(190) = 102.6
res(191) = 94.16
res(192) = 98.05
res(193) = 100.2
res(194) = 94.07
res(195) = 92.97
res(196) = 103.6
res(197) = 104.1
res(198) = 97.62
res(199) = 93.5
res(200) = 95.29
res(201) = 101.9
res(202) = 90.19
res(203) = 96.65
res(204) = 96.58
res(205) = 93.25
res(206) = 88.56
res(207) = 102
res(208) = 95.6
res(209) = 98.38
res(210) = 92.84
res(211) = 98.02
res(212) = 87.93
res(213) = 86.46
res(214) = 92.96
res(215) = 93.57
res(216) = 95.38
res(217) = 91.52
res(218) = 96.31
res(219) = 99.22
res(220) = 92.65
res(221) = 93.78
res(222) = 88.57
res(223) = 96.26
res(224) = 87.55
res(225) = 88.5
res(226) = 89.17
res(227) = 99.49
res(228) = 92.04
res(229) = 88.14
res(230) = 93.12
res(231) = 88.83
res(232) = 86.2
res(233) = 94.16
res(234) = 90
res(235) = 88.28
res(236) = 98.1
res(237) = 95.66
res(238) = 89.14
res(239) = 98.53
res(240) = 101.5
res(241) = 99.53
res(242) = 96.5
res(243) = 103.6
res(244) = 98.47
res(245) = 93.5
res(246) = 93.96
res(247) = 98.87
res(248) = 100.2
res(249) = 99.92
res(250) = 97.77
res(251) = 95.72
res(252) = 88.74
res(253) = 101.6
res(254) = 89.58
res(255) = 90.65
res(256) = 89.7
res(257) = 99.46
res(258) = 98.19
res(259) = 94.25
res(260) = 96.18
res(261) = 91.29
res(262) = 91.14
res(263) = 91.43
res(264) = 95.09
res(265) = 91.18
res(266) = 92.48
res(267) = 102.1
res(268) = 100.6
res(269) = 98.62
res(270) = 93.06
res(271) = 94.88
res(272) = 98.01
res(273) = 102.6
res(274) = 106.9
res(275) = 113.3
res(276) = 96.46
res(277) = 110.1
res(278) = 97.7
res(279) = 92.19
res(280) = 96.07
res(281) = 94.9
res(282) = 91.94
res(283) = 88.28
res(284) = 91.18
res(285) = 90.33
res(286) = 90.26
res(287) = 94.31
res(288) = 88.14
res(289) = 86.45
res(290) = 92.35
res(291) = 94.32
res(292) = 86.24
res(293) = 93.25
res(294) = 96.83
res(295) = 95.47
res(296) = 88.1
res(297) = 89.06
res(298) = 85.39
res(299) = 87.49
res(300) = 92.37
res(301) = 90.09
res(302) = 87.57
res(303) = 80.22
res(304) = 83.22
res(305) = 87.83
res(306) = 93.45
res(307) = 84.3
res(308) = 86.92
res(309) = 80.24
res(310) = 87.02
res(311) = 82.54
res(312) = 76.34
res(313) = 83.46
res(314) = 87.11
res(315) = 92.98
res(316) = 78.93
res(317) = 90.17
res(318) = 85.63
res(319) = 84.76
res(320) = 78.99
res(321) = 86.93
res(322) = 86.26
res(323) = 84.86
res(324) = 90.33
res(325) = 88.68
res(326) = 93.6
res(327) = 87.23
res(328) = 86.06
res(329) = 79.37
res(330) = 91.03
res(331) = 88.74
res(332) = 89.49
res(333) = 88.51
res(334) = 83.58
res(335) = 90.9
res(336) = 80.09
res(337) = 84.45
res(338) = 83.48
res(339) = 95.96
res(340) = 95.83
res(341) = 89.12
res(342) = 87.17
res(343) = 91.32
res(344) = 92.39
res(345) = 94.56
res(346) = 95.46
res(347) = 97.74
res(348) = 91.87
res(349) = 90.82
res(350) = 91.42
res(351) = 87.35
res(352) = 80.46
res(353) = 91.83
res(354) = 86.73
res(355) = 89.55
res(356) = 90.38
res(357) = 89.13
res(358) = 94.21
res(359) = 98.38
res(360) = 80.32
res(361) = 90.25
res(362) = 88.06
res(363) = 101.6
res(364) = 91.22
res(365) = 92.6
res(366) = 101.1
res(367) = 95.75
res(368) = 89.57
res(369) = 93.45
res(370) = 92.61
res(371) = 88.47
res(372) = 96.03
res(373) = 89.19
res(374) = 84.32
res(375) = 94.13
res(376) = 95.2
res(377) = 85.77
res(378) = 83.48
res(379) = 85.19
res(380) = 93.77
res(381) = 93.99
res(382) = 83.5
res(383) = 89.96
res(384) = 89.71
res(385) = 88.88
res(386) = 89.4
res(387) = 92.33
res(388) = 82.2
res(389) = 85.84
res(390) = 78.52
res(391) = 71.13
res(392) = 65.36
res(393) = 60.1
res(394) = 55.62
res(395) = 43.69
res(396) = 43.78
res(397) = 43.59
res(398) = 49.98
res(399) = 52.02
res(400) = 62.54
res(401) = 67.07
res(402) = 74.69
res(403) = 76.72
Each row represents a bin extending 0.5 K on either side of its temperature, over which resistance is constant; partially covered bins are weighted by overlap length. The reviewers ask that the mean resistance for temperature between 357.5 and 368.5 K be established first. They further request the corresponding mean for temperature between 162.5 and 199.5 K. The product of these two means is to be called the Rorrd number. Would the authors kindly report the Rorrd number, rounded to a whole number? 9254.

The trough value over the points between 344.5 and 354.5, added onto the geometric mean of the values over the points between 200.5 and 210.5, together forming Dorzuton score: 176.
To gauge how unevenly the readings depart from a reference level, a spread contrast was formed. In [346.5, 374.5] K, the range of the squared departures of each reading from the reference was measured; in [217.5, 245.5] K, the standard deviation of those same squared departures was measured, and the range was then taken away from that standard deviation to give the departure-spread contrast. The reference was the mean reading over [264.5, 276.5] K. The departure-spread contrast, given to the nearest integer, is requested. -303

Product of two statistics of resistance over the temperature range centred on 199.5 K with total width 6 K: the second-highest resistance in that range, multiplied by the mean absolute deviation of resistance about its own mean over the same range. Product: 418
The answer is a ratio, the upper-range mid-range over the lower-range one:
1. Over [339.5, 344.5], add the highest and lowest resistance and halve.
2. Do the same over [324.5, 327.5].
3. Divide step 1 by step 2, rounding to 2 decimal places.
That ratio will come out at 1.01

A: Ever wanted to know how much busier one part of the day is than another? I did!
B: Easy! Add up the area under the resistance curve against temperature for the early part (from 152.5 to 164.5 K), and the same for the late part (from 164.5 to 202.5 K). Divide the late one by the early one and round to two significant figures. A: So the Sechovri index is 3.5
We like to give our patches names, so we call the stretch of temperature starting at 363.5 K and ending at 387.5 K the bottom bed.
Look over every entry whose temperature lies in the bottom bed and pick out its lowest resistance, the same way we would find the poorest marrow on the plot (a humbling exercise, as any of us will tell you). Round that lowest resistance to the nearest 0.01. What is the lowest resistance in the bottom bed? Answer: 83.48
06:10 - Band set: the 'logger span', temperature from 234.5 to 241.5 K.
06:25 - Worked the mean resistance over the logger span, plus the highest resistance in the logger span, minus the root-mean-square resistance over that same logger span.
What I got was 101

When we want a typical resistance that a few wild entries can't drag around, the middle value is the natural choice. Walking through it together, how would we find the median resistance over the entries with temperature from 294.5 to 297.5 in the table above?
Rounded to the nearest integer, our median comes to 89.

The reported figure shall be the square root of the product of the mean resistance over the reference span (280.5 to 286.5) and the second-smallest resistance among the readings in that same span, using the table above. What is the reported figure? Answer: 91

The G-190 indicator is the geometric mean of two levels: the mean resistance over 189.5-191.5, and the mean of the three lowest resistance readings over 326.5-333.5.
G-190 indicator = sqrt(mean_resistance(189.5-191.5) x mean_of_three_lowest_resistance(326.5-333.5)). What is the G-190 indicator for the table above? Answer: 91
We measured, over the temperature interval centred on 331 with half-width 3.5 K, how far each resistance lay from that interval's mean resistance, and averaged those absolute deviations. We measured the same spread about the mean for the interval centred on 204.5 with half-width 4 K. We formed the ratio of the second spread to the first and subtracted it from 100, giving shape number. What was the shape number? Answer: 98.83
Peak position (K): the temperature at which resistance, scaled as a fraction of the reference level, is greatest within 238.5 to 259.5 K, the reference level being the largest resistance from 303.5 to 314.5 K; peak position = 243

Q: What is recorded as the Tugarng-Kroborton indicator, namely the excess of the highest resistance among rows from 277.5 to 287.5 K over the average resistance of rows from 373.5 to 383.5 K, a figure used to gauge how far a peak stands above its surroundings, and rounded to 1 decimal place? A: 8.8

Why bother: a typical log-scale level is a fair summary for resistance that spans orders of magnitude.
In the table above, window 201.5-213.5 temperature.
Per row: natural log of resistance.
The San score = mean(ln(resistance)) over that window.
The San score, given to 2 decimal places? 4.54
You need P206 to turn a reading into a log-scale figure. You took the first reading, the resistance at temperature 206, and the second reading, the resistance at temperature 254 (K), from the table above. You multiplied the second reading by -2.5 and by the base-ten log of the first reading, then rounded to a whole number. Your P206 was -436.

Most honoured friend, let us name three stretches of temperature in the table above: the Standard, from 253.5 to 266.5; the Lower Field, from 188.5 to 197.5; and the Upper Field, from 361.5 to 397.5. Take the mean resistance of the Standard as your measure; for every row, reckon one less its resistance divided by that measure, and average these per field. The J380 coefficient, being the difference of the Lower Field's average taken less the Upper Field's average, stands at -0.17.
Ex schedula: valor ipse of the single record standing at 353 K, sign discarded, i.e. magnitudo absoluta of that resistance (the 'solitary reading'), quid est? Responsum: 92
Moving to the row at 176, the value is 94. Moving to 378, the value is 83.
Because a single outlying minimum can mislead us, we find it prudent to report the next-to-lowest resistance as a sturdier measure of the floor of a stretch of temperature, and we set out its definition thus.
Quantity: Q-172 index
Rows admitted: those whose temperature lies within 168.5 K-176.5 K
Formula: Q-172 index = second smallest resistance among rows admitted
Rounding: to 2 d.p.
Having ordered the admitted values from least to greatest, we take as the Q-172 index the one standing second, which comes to 95.29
